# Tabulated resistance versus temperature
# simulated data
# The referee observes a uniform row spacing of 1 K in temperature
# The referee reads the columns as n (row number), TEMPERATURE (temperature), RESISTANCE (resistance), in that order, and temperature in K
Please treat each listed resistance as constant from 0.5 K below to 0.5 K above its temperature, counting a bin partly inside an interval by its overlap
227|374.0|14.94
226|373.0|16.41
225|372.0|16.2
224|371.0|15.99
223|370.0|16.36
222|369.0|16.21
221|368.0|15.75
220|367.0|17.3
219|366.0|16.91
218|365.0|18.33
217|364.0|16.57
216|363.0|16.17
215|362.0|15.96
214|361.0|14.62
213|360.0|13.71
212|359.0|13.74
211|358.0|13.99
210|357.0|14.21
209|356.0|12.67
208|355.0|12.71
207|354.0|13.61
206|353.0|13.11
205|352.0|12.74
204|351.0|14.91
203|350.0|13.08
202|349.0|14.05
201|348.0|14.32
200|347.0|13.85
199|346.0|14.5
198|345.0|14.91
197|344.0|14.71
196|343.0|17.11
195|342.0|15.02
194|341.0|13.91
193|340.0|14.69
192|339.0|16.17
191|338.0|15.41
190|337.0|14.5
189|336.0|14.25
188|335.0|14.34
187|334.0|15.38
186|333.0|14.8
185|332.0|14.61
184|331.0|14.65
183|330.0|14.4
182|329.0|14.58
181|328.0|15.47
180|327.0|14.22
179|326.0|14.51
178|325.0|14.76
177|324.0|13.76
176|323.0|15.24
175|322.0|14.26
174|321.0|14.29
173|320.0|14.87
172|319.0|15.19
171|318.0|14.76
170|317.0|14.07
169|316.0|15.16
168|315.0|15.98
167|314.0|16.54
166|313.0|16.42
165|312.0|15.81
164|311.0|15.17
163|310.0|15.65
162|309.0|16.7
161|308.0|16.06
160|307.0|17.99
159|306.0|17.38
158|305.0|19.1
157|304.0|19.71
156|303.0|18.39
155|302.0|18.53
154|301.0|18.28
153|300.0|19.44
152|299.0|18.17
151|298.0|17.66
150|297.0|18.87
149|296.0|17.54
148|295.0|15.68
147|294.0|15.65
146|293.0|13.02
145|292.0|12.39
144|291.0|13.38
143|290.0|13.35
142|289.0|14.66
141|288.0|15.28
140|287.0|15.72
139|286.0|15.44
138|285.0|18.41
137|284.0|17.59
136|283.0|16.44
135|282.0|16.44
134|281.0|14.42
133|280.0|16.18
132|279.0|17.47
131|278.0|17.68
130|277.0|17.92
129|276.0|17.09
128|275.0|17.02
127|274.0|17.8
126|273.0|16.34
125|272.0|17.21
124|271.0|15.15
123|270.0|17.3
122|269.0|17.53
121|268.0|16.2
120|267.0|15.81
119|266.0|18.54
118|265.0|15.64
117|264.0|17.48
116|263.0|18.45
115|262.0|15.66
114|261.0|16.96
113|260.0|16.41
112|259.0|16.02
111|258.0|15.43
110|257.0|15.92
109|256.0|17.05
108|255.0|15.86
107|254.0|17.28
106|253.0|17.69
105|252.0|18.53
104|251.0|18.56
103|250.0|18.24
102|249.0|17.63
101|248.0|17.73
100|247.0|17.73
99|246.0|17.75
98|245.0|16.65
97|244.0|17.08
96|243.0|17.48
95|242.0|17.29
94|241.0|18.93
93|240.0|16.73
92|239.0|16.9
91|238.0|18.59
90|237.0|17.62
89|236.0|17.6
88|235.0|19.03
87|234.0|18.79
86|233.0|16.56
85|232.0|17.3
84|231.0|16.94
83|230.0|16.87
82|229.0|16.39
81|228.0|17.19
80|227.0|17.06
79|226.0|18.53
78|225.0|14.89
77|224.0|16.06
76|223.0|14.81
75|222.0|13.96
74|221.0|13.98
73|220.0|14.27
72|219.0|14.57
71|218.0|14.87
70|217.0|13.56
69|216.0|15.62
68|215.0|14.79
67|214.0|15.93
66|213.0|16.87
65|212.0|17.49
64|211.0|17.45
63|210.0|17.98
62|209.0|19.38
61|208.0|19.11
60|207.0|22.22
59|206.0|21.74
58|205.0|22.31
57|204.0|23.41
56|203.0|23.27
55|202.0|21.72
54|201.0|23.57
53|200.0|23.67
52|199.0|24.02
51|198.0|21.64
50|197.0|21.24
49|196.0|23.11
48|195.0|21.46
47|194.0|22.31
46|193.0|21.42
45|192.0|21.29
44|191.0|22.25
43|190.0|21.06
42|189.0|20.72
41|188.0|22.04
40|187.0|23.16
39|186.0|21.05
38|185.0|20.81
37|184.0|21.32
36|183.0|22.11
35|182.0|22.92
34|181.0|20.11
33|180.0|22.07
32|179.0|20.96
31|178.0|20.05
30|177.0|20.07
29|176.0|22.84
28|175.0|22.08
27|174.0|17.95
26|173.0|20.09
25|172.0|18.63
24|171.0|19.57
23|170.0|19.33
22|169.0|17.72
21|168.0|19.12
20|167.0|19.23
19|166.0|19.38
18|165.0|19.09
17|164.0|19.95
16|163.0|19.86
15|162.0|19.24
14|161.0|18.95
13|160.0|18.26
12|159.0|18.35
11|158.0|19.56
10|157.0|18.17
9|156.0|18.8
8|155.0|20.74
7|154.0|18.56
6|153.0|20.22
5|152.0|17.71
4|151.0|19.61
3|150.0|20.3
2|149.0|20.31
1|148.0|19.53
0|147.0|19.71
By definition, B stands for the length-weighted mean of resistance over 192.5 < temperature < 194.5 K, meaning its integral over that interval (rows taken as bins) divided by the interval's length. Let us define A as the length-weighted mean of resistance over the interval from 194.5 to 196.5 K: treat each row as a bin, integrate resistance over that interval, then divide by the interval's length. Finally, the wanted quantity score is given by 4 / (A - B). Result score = 10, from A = 22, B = 21.9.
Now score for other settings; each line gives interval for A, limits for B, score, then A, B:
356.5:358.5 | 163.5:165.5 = -1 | 14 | 19.5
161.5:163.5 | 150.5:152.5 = 4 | 20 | 18.7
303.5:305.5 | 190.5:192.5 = -2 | 19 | 21.8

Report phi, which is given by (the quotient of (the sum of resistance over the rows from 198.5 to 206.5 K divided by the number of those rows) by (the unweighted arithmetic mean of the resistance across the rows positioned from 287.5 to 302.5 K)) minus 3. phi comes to -1.58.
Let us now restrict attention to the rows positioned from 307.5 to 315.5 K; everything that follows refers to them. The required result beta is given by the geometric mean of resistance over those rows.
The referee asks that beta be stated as 16.0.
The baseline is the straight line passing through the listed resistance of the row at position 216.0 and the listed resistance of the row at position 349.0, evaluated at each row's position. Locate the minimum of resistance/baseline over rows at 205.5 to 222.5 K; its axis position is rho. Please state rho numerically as 217.0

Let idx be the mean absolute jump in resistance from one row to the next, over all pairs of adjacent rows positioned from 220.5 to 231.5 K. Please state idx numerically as 1.0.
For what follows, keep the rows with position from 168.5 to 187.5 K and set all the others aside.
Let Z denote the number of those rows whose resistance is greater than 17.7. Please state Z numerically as 19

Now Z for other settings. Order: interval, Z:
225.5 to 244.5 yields 5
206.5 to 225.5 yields 4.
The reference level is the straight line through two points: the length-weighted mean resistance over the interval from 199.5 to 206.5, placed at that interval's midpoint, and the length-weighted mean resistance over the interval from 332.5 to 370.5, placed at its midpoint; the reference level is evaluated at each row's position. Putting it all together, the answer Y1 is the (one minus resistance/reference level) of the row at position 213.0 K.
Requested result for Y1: 0.24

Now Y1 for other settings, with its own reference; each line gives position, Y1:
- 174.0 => 0.26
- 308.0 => 0.07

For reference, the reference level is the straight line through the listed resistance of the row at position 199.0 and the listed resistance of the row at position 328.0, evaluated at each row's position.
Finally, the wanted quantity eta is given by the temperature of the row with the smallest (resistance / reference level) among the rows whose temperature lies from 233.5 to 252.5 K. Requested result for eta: 240.0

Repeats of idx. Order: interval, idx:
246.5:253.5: 0.3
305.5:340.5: 0.7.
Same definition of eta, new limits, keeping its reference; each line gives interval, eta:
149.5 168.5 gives 152.0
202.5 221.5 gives 217.0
